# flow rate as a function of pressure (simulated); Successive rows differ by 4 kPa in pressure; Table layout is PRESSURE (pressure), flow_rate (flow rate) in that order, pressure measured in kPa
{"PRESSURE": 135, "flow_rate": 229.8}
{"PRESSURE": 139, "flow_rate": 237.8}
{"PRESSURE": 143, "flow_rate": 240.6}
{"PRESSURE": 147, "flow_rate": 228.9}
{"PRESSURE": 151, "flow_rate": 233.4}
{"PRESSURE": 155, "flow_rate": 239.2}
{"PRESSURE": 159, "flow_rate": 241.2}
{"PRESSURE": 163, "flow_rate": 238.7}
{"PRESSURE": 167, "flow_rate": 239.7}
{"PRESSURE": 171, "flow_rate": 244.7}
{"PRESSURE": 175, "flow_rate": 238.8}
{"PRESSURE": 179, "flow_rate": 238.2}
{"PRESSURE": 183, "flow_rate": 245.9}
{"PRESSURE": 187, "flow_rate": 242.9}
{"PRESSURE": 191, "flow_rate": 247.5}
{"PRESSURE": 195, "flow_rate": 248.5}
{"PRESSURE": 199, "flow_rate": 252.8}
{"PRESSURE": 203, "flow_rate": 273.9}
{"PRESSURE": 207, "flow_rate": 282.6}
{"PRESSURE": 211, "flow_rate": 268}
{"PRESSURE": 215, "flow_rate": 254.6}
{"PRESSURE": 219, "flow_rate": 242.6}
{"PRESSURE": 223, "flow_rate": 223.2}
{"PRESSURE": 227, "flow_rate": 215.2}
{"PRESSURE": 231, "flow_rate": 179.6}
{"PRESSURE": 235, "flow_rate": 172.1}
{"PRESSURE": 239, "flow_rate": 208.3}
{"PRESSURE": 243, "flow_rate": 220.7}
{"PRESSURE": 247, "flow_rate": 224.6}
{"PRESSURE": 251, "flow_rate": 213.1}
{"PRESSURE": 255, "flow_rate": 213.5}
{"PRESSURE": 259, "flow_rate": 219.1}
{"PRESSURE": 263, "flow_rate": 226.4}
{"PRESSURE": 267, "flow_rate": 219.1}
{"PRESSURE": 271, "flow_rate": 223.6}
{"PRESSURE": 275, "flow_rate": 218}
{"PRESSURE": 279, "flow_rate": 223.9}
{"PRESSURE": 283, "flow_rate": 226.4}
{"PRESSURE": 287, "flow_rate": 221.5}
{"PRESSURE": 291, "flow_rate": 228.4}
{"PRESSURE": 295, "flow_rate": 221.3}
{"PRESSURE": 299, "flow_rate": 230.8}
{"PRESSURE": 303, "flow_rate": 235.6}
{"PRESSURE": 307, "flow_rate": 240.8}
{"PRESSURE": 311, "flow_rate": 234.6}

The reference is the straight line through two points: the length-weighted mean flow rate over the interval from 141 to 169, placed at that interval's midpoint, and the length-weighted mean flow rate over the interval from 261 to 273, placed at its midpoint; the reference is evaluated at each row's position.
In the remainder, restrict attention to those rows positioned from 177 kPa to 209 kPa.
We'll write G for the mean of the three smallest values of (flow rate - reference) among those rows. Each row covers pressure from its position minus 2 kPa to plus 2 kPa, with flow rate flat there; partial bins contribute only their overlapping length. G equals 9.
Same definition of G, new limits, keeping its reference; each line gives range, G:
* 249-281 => -9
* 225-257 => -40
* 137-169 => -5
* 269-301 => -1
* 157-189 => 3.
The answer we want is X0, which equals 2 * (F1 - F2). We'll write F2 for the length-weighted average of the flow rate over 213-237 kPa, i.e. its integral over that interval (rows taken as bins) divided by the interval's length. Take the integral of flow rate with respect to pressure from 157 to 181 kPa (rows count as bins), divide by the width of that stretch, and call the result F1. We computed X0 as 51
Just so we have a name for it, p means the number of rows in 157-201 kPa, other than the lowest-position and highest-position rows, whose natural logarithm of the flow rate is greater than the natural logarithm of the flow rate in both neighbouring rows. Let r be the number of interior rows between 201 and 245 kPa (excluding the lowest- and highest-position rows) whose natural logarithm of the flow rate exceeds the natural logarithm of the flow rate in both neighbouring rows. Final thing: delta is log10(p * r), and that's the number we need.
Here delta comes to 0.30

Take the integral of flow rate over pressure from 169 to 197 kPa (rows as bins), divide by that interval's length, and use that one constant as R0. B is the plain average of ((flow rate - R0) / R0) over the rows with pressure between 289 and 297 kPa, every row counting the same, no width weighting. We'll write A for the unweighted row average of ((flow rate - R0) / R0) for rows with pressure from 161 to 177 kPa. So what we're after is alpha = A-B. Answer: 0.06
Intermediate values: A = -0.01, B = -0.08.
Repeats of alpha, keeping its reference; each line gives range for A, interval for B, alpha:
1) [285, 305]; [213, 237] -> 0.05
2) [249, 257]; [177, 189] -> -0.12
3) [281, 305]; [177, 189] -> -0.06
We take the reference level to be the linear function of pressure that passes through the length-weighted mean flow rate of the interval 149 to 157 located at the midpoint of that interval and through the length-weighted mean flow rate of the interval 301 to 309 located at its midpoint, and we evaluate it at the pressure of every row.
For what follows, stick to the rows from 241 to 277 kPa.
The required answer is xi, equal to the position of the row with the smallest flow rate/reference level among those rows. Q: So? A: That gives 251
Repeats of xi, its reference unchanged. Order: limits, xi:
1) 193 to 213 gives 195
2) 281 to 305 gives 295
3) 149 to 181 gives 151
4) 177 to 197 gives 179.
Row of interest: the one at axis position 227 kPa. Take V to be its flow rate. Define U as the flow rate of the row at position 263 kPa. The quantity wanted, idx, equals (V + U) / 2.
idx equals 221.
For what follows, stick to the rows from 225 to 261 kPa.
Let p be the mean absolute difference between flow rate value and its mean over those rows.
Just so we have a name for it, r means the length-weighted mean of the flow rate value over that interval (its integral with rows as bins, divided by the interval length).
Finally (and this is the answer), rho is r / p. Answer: 15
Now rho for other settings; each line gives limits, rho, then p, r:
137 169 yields 76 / 3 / 237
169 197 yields 74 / 3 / 244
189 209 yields 19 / 14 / 261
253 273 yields 59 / 4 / 220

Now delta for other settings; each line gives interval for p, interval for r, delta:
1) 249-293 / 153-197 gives 0.95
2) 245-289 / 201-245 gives 0.48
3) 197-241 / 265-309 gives 0.48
